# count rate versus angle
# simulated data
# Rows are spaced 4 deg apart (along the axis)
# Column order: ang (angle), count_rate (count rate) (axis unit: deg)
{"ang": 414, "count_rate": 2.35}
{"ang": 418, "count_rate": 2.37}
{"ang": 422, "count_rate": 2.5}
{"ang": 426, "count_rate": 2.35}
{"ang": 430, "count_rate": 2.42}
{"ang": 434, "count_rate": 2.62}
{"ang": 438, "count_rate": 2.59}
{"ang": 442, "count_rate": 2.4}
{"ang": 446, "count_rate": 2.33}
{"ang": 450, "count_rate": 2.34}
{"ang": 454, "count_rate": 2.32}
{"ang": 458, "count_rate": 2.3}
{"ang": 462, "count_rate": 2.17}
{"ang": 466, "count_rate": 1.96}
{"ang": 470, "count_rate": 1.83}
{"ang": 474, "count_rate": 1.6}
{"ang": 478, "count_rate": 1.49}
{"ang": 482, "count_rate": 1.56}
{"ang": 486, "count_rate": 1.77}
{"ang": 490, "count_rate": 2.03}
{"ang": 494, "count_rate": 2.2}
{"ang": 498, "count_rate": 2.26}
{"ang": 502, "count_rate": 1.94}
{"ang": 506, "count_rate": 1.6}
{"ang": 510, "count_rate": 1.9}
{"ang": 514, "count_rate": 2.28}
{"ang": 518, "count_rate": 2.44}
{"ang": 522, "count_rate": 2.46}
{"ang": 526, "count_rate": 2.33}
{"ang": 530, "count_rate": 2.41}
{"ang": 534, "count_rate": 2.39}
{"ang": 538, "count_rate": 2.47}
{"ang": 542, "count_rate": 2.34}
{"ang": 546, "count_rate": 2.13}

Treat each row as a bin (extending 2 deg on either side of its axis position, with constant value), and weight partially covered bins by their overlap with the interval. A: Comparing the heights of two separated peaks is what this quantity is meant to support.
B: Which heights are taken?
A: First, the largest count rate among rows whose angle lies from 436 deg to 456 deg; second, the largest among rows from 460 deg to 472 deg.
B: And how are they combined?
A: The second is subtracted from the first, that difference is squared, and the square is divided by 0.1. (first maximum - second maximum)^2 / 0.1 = 1.76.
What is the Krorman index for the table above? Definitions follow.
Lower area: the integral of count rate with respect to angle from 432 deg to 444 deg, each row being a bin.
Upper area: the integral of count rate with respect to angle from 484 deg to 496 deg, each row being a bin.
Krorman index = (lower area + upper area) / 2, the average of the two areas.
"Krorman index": 27.2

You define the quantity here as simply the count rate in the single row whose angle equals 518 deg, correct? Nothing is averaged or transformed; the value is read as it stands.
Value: 2.44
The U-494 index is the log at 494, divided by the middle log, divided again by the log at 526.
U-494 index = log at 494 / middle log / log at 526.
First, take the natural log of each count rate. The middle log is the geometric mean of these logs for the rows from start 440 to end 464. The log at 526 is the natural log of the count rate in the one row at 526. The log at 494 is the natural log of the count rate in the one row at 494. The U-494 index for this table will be 1.11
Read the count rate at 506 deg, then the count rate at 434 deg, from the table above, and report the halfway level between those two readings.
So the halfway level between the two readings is 2.11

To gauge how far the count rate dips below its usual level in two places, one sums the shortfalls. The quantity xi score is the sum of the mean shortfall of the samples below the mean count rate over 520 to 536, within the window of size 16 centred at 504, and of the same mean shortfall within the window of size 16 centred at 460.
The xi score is 0.68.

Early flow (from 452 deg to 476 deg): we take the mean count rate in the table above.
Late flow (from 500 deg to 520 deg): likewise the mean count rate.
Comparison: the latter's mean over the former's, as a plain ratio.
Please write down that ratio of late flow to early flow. 1.00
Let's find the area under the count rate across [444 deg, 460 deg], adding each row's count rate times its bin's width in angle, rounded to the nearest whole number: 37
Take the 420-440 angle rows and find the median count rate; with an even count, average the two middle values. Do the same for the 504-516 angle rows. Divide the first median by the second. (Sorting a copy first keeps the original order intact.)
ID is 1.3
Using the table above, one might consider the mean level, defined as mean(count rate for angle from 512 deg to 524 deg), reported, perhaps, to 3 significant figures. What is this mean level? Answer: 2.39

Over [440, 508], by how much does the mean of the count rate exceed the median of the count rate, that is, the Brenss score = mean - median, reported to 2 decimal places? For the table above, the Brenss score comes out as -0.02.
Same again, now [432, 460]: 0.07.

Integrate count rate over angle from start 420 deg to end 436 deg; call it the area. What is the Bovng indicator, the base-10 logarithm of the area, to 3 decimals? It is 1.597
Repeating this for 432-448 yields 1.599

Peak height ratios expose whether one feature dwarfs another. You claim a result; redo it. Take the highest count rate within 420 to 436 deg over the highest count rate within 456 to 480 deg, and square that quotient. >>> 1.3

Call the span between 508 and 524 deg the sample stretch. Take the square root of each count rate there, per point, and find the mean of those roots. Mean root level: 1.50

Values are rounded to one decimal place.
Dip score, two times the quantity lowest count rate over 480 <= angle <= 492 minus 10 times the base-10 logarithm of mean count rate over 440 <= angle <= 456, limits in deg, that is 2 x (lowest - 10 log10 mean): -4.3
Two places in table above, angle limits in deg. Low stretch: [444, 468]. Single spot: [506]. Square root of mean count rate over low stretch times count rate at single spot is 1.89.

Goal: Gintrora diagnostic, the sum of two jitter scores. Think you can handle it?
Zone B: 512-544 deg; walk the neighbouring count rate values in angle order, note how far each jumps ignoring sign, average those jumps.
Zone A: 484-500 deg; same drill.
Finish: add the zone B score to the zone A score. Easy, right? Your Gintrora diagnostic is 0.25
